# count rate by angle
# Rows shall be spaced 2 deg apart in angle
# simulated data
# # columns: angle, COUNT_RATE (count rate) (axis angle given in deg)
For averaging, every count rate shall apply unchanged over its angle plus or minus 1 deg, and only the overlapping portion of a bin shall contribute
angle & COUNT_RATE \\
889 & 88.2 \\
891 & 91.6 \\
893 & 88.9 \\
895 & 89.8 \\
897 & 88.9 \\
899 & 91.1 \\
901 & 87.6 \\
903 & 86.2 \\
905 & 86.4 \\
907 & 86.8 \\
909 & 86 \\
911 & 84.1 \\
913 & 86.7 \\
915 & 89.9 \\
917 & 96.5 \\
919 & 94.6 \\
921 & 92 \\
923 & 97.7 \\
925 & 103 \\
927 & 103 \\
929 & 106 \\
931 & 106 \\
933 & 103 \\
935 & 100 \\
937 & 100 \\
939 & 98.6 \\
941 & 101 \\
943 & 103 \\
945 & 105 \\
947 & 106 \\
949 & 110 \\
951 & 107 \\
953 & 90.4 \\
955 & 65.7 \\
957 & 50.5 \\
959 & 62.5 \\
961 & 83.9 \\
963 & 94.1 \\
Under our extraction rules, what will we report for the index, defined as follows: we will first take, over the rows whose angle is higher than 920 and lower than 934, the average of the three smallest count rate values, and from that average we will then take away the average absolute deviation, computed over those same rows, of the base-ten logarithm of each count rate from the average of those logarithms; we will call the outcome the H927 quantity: 98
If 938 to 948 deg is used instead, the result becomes 101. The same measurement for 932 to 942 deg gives 100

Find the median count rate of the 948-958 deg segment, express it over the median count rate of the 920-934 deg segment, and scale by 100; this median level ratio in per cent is 88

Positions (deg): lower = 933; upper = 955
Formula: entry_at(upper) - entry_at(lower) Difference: -37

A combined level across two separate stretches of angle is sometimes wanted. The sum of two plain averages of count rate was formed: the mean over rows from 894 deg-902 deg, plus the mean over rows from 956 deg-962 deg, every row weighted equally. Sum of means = 155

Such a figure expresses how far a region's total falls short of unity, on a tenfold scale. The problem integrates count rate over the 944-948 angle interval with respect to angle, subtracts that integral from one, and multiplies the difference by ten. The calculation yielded -4210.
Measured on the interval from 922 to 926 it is -4004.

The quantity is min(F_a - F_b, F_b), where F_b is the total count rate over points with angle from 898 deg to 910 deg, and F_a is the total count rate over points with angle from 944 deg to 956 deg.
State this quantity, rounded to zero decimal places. 60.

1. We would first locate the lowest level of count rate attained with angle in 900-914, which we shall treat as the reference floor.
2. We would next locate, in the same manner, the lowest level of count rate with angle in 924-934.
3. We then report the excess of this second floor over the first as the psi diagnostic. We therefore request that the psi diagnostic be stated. 19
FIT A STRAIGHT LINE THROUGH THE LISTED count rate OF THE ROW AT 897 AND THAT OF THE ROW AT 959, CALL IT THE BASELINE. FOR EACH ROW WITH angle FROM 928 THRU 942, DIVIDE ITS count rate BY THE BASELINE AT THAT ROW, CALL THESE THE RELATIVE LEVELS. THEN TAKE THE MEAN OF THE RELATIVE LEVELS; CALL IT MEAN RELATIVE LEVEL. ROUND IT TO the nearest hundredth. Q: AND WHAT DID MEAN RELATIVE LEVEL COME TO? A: 1.40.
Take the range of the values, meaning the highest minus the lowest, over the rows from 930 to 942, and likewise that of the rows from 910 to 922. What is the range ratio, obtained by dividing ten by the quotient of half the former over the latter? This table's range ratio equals 34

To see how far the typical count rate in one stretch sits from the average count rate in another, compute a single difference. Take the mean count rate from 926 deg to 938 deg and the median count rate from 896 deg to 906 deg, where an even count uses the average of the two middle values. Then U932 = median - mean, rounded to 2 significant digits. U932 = -15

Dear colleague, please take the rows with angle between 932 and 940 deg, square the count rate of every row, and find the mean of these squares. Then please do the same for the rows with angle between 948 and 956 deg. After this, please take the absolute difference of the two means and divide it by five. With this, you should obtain 215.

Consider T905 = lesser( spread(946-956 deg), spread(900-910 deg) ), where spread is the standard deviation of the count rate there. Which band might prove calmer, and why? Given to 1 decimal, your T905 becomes 0.6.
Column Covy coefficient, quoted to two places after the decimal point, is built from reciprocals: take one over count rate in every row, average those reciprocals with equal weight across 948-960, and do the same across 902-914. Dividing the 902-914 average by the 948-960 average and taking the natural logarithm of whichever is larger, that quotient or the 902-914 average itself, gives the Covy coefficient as -0.14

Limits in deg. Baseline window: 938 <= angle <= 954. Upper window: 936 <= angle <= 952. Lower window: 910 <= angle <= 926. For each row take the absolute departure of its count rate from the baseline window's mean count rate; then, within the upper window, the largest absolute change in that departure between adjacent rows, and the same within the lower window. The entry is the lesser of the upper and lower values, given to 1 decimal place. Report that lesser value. 4.0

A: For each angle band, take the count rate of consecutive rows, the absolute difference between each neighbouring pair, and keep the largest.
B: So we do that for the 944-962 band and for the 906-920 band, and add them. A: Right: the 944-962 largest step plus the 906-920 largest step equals 31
